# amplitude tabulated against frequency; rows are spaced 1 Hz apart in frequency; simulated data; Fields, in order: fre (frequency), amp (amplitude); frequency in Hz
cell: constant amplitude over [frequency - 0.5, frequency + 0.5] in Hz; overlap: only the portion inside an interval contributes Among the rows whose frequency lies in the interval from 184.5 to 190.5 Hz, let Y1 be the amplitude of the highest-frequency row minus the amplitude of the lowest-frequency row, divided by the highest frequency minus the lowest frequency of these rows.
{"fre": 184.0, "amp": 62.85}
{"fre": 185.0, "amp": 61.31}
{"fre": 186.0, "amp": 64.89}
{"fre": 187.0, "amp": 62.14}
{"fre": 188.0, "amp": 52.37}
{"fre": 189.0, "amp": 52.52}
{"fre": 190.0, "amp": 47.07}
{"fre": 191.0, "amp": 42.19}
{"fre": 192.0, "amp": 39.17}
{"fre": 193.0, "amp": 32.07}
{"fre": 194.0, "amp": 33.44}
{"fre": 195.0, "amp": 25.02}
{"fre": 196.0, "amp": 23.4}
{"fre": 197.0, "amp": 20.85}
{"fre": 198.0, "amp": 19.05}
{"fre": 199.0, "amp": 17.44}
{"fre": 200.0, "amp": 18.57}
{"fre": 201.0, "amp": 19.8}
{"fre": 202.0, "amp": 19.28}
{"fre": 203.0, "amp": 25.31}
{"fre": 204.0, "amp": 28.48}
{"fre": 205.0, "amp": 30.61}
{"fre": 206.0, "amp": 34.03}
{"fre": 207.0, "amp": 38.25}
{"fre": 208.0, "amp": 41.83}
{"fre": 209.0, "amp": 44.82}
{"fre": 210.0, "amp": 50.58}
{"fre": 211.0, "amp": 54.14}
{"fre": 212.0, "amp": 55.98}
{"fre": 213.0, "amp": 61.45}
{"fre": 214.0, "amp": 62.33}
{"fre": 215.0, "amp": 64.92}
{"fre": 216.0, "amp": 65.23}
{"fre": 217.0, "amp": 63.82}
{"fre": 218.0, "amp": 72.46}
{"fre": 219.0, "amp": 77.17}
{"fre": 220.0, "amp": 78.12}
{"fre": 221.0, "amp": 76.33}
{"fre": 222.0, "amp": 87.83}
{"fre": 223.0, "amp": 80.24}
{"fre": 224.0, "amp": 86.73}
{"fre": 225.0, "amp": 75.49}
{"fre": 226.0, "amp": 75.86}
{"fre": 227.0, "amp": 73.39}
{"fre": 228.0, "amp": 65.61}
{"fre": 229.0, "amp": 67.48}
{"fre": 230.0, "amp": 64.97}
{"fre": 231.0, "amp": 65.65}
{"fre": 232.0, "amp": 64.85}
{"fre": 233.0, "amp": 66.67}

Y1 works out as -3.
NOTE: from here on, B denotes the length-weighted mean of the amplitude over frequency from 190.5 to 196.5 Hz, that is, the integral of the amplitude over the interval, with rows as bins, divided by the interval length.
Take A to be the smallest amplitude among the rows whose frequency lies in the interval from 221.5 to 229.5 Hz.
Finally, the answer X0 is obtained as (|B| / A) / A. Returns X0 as 0.008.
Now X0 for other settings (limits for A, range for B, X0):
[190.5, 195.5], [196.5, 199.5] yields 0.031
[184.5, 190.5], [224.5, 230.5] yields 0.032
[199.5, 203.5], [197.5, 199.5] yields 0.053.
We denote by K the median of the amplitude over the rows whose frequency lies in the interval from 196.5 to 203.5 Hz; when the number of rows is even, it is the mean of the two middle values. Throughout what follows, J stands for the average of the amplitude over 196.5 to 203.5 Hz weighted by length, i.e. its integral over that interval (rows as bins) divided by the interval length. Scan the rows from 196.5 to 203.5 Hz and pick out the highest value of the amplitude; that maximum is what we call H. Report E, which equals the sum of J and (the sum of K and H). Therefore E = 65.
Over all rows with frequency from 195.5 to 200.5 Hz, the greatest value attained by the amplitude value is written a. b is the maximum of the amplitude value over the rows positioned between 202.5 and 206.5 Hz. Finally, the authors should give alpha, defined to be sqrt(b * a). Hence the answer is 28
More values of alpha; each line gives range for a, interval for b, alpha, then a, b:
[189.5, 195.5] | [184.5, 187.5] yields 55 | 47.07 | 64.89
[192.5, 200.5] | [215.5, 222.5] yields 54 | 33.44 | 87.83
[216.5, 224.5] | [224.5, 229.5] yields 82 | 87.83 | 75.86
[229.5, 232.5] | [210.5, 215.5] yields 65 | 65.65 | 64.92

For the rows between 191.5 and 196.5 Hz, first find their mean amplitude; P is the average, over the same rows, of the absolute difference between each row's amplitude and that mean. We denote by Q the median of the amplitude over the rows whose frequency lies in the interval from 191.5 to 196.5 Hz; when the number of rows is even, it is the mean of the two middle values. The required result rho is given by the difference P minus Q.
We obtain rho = -27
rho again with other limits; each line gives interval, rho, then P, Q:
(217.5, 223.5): -74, 3.6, 78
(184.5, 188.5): -58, 3.9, 62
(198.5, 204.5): -16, 3.6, 20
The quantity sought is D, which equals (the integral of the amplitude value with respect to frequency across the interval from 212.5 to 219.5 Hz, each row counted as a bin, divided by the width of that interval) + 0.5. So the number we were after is 67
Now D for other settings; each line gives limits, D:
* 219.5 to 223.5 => 81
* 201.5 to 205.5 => 26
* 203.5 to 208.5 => 35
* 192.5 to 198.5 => 26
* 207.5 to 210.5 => 46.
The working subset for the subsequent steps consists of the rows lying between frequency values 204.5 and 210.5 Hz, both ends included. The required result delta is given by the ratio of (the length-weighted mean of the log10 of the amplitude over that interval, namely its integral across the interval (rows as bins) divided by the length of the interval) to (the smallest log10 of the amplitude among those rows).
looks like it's 1.07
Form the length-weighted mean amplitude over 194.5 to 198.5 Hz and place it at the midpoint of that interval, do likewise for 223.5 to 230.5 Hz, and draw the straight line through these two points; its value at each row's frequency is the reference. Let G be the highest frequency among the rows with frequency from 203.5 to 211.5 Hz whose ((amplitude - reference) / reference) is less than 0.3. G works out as 211.0 Hz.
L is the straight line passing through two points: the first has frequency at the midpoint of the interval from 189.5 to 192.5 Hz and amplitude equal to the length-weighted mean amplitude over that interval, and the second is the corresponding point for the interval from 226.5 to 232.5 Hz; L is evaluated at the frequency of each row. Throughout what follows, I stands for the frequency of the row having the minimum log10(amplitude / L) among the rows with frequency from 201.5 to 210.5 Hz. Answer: 202.0 Hz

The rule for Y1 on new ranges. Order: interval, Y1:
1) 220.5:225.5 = 0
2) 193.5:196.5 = -5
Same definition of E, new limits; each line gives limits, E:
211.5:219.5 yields 207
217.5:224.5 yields 246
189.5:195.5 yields 120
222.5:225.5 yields 248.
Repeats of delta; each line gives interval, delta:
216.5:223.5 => 1.04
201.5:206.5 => 1.11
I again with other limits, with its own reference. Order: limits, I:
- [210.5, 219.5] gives 211.0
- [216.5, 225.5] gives 217.0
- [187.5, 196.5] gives 196.0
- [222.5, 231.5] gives 230.0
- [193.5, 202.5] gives 199.0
